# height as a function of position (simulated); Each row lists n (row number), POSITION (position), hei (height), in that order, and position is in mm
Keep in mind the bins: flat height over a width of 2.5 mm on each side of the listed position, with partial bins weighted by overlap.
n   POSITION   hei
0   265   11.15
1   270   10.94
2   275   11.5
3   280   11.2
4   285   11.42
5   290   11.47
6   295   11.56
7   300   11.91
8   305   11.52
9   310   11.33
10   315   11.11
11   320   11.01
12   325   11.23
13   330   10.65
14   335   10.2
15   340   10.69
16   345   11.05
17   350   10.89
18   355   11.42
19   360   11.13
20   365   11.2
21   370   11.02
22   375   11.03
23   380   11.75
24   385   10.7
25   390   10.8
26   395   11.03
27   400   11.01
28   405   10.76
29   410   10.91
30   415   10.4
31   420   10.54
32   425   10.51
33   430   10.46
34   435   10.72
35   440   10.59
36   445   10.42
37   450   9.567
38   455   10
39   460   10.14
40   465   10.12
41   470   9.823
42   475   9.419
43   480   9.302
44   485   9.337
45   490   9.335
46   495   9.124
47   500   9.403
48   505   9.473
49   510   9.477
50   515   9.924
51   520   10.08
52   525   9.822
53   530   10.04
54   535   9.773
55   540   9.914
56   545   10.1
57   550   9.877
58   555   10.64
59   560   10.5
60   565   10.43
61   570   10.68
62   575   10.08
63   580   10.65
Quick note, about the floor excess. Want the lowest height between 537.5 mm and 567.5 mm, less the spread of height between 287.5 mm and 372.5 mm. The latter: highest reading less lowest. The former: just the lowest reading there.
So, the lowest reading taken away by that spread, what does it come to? 8.2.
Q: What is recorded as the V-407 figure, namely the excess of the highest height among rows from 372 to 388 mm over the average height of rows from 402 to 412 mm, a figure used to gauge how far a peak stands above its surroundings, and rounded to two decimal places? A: 0.91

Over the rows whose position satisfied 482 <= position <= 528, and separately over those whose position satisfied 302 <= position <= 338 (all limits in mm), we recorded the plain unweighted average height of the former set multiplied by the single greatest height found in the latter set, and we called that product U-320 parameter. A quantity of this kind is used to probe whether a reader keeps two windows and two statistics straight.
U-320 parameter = 110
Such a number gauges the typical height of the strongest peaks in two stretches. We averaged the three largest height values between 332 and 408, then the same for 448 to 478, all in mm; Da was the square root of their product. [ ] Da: 10.7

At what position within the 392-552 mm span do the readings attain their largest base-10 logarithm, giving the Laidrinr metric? 395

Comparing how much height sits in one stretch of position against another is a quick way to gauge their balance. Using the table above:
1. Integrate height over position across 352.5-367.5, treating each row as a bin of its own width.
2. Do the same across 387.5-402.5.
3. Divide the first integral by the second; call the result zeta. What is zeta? 1.03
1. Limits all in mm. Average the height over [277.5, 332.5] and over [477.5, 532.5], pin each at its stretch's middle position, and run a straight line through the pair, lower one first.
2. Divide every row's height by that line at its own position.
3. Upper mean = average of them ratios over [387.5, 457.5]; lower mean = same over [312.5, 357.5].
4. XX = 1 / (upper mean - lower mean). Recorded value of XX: 27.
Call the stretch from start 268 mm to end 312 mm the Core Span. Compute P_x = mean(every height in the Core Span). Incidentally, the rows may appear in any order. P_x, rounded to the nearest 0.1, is 11.4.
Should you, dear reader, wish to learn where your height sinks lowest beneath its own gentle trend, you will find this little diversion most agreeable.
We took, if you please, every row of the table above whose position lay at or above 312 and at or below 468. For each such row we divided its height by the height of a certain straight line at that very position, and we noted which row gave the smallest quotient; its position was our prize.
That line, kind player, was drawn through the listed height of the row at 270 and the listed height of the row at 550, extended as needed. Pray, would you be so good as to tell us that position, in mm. 450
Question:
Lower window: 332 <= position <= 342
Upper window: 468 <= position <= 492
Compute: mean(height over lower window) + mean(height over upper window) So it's 19.9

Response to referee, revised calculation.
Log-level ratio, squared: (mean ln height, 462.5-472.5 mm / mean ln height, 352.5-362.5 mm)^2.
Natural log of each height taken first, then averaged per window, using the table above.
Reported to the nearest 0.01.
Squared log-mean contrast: 0.90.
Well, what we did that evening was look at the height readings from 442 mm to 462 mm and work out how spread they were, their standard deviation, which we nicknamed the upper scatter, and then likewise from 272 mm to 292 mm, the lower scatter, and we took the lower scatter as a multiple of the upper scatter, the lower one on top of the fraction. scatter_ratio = 0.38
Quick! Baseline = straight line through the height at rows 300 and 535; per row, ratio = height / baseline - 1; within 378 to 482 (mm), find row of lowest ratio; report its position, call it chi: 480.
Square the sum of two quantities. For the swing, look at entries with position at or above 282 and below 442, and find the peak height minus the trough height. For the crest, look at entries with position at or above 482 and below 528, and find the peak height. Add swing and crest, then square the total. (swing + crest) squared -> 139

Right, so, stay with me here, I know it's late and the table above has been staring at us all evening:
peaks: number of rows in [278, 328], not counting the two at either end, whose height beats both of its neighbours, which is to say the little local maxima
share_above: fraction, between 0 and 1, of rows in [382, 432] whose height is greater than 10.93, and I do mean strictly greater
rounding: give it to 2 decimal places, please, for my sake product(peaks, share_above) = 0.20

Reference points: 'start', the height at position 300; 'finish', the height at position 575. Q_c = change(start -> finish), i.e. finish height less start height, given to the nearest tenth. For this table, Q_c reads -1.8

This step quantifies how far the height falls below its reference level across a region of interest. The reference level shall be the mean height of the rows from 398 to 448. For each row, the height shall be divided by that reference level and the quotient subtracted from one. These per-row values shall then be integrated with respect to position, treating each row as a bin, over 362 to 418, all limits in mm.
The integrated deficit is -2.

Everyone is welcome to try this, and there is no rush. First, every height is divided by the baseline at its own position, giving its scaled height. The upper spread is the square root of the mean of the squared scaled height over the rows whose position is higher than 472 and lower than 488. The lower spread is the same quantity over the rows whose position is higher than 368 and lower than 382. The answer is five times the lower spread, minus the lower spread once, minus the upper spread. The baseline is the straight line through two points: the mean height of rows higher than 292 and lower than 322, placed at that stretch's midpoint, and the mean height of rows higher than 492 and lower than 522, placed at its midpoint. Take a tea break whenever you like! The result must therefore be 3.23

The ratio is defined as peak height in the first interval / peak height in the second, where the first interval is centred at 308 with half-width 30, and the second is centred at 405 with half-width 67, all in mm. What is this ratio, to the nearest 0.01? 1.01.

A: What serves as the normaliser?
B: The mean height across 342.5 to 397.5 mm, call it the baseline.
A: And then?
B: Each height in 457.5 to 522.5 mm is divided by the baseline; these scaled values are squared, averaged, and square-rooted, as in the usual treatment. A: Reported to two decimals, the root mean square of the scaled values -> 0.87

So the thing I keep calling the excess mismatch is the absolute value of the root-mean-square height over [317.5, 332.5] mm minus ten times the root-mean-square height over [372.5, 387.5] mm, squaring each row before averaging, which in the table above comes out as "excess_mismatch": 101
